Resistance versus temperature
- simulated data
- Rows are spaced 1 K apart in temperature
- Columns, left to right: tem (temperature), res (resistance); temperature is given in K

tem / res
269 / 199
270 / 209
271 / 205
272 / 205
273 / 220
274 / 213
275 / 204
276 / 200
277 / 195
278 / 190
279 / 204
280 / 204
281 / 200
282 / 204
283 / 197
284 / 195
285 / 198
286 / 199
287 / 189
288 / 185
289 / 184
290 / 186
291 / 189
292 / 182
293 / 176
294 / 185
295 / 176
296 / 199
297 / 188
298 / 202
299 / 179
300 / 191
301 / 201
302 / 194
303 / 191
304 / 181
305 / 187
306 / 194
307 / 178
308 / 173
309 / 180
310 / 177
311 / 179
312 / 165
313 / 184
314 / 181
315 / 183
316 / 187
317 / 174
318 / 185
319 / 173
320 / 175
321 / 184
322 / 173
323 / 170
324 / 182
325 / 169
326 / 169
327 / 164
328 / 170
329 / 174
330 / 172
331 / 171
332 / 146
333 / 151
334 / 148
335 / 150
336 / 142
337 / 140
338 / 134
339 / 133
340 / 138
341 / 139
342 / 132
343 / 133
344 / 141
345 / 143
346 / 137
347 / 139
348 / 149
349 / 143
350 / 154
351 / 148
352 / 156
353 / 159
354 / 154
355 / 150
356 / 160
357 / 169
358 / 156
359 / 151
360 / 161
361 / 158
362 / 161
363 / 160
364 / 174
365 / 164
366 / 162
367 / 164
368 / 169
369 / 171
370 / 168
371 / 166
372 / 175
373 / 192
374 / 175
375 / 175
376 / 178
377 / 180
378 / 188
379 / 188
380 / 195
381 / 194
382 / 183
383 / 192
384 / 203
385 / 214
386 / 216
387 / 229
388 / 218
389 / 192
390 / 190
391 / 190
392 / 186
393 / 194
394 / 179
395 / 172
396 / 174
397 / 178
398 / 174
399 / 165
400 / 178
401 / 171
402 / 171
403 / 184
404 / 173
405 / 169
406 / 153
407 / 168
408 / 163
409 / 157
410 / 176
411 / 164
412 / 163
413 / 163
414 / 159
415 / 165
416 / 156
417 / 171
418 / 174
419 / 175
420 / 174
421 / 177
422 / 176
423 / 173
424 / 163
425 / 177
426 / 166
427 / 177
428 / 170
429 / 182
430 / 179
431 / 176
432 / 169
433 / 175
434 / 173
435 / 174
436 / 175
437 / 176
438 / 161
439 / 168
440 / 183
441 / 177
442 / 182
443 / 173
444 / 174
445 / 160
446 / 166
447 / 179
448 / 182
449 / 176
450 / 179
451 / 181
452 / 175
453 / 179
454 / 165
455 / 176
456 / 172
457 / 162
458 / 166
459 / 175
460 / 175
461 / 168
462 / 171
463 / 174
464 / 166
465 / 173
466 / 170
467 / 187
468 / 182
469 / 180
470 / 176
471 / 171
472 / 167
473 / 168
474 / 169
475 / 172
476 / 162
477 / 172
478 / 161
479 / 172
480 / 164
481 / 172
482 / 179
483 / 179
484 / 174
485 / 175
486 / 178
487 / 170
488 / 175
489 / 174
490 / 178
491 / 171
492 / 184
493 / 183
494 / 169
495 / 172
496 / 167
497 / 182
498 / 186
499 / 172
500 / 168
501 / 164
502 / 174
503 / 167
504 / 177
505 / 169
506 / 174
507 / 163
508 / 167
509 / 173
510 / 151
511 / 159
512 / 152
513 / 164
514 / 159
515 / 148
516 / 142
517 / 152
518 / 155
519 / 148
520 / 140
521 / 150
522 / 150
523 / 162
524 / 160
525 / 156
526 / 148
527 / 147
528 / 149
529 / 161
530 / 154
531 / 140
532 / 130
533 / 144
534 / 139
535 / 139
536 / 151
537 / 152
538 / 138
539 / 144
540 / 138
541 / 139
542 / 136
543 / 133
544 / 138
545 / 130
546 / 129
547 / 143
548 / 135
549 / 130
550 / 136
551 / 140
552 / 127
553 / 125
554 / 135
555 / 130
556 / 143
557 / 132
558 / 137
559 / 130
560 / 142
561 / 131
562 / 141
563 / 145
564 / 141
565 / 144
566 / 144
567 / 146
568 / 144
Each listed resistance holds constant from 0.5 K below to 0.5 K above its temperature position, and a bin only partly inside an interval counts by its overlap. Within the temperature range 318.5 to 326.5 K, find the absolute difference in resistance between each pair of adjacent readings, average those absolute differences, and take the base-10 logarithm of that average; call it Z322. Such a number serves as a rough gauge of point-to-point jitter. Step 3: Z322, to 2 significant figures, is 0.85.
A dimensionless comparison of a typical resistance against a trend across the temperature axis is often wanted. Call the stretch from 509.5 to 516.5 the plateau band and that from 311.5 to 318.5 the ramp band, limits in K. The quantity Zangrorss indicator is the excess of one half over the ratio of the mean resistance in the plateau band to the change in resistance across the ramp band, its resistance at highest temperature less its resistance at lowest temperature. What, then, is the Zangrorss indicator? -7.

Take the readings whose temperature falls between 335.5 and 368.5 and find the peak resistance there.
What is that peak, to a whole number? 174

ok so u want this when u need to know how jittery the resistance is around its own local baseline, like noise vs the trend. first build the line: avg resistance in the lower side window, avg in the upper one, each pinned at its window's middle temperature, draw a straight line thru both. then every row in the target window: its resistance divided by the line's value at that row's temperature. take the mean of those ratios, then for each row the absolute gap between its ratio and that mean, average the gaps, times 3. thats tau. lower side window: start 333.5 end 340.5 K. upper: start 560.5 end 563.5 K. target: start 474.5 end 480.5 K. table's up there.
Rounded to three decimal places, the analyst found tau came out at 0.104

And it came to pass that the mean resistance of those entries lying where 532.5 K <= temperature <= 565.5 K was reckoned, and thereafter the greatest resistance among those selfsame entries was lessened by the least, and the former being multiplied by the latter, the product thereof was 3712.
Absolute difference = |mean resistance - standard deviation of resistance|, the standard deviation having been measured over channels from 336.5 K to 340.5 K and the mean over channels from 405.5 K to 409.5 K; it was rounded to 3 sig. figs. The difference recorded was 157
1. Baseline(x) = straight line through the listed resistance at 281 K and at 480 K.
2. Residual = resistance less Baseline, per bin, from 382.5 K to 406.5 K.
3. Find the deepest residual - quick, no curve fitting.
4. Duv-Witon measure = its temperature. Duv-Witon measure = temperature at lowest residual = 406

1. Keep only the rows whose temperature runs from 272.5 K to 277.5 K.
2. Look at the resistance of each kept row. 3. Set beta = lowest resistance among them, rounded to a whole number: 195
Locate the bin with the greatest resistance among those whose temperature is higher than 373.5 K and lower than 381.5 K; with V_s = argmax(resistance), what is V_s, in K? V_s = 380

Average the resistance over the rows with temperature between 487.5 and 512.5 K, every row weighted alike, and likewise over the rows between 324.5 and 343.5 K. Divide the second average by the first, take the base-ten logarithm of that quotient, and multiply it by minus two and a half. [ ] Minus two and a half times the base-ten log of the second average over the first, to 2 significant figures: 0.13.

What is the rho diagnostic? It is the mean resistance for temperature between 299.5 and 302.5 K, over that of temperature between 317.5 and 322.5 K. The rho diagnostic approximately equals 1.10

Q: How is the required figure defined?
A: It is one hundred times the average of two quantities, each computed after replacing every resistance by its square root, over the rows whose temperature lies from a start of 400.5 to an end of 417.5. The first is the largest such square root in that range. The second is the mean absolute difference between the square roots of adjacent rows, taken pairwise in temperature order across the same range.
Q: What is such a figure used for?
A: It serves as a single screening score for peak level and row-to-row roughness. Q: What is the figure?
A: 695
